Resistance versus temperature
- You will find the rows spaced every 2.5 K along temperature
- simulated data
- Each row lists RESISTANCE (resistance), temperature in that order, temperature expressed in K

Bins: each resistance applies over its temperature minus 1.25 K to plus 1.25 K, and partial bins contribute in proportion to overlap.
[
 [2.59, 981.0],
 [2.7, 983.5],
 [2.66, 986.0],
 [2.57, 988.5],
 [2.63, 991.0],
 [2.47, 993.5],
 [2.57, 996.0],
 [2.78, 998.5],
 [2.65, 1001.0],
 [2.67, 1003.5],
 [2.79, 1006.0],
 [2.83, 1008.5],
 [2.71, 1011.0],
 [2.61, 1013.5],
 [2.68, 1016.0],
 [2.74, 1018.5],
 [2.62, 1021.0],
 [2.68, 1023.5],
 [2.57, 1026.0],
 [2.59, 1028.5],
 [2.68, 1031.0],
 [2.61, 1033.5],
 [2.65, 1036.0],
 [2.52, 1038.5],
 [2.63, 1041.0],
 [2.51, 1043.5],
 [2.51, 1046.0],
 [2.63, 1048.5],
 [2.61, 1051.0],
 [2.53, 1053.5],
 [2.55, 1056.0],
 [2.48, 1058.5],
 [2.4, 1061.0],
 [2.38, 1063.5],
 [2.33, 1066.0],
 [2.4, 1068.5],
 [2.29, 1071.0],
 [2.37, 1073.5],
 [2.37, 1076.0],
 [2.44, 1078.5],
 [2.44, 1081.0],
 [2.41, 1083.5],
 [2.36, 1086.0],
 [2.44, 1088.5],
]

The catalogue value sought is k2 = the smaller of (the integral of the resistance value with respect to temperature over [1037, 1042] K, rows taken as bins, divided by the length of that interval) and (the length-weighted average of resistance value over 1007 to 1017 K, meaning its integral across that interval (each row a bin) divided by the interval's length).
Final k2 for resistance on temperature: 2.58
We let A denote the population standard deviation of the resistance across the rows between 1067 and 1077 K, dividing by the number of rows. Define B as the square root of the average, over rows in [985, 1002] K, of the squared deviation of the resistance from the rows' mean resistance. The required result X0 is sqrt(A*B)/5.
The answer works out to 0.0121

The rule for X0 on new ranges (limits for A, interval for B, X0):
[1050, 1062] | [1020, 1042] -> 0.0118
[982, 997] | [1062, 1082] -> 0.0119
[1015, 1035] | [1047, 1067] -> 0.0149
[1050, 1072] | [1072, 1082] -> 0.0119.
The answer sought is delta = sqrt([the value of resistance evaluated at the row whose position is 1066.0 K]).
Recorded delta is 1.53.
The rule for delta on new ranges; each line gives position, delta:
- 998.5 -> 1.67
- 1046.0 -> 1.58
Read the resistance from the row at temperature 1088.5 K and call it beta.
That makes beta 2.44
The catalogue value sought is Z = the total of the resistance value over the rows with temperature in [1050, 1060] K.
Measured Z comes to 10.17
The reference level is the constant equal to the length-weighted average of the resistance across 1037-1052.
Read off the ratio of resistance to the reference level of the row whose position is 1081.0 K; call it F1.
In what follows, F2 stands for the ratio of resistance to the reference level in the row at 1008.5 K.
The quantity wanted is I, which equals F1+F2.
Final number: 2.05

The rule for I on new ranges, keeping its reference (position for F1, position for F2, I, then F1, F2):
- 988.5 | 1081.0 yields 1.95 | 1.00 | 0.95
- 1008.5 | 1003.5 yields 2.14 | 1.10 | 1.04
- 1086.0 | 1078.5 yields 1.87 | 0.92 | 0.95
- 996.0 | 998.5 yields 2.08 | 1.00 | 1.08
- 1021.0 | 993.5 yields 1.98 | 1.02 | 0.96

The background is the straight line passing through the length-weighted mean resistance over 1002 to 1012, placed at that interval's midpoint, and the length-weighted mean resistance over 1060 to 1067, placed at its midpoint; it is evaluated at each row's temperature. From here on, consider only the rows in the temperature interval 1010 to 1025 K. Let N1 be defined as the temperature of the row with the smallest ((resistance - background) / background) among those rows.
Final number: 1013.5 K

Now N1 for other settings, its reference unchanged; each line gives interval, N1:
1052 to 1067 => 1066.0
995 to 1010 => 996.0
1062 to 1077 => 1071.0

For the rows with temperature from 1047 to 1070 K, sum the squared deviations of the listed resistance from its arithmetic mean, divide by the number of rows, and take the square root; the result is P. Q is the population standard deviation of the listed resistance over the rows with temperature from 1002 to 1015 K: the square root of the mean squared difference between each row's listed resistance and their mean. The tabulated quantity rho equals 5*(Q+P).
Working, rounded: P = 0.101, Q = 0.080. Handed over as 0.90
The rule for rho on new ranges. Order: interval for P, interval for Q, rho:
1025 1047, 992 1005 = 0.81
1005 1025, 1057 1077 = 0.62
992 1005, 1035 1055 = 0.81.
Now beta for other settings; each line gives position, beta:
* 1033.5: 2.61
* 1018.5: 2.74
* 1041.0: 2.63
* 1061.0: 2.4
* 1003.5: 2.67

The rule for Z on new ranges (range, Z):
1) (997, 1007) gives 10.89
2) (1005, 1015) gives 10.94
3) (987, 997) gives 10.24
